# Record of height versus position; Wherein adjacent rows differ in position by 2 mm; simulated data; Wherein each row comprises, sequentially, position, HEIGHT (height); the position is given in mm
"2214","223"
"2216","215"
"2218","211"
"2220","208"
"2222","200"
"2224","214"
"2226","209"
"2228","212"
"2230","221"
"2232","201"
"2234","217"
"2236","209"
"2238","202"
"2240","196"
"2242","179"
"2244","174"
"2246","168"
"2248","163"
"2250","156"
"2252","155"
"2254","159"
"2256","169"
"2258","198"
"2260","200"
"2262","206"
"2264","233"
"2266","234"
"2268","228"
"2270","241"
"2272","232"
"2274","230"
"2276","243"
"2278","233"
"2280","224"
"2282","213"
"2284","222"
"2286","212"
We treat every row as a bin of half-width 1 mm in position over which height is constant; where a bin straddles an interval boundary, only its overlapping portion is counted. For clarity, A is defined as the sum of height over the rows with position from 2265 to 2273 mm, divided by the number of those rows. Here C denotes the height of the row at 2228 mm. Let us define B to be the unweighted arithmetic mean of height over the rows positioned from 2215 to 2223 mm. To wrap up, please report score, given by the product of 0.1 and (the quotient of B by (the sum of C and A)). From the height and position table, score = 0.047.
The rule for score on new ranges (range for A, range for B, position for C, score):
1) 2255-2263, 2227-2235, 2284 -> 0.051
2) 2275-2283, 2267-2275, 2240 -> 0.055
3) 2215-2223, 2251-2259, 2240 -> 0.042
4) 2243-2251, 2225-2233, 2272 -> 0.053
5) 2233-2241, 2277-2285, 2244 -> 0.059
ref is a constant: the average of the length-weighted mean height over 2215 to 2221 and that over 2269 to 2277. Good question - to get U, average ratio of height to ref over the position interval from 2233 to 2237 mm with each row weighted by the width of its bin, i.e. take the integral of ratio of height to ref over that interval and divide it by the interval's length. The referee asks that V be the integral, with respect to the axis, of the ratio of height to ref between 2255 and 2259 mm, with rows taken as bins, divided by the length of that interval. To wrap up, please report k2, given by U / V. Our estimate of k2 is 1.16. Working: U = 0.95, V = 0.82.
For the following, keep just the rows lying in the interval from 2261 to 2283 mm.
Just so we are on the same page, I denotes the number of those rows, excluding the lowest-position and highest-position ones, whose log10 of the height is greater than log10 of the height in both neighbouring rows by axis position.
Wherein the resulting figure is 3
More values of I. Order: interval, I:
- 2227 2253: 2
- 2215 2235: 2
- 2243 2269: 1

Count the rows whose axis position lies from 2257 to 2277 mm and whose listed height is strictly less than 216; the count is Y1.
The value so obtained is 3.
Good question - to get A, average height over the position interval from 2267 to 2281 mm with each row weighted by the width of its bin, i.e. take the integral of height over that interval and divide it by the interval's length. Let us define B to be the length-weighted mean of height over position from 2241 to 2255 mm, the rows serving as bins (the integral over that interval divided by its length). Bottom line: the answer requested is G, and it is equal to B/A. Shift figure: 0.71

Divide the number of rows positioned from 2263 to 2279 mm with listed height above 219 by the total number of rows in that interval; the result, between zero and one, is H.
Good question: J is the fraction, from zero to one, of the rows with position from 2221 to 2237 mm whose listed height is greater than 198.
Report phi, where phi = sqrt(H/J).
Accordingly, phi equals 1.00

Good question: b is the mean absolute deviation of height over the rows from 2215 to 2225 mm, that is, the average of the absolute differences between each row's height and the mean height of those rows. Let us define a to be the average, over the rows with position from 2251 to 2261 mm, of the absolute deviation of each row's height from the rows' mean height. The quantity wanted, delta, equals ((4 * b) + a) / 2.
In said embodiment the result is 18.1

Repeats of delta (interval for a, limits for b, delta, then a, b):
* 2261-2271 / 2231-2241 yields 17.4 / 9.1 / 6.4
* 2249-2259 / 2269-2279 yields 16.4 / 12.9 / 5.0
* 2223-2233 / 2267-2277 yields 14.1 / 5.1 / 5.8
